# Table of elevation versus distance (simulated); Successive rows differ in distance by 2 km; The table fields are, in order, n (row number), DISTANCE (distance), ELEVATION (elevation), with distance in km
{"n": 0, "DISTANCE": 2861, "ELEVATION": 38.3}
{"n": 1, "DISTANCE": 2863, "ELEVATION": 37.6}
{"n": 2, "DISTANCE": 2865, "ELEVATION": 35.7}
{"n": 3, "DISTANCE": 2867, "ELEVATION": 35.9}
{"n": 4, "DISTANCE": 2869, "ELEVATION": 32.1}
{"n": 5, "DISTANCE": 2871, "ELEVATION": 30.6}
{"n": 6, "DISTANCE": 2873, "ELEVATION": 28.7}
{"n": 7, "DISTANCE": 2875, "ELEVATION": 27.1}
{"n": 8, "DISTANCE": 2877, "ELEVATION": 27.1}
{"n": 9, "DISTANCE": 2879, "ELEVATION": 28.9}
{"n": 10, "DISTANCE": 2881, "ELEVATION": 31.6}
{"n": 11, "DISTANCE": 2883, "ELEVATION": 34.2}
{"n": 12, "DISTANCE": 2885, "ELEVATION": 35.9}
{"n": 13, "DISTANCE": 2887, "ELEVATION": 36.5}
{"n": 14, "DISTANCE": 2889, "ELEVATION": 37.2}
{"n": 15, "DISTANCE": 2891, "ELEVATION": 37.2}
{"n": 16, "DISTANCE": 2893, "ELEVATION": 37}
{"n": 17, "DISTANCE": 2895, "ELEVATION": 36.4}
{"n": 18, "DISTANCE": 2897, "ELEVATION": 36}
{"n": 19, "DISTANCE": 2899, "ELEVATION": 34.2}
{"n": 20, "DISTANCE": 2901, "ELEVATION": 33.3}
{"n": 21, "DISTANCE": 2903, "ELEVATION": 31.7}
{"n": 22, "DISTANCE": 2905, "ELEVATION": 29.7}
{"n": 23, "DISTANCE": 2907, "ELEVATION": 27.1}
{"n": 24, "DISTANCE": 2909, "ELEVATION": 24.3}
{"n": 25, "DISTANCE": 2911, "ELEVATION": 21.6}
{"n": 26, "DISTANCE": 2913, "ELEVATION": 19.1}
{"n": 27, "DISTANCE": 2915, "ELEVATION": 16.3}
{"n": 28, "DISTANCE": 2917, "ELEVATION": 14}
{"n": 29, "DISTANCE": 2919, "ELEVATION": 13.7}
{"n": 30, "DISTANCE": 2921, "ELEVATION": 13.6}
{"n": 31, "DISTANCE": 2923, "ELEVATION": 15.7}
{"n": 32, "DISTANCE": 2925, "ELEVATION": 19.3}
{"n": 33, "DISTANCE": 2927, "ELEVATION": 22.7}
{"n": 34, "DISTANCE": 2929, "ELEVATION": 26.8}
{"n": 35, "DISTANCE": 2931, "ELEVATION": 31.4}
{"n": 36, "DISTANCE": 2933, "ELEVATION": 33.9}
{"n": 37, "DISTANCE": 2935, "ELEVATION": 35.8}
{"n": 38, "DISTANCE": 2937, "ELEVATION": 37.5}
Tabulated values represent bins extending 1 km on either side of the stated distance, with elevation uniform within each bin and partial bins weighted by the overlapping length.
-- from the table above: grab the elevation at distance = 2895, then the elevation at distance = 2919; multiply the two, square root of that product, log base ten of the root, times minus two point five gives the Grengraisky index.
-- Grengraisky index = -3.37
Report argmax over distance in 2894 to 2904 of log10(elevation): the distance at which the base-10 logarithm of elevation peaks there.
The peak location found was 2895 km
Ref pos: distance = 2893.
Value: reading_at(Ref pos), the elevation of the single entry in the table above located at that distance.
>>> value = 37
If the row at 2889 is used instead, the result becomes 37.2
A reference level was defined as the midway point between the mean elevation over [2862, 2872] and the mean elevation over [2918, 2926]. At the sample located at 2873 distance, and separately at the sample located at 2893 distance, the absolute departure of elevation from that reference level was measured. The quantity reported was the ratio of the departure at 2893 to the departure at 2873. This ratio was 3.2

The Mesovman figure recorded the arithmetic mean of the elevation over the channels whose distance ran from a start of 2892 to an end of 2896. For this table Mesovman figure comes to 36.7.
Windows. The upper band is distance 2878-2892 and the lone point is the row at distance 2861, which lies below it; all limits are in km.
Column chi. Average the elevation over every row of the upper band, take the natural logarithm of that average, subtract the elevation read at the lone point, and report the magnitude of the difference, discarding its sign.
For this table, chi 35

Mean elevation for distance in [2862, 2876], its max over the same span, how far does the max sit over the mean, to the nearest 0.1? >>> 5.1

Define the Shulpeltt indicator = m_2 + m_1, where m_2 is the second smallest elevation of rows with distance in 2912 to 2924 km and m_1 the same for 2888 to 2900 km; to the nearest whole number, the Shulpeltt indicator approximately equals 50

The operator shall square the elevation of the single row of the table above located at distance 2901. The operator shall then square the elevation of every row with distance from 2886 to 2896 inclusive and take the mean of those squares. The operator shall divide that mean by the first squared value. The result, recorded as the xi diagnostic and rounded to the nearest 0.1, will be 1.2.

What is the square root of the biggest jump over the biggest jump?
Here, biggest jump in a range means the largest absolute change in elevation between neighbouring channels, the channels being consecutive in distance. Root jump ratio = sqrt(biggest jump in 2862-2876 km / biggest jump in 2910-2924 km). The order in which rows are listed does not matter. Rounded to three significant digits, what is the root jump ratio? 1.16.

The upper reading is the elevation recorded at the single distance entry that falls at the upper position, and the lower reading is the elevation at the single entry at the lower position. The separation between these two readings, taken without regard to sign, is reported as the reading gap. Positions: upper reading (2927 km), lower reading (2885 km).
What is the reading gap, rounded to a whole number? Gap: 13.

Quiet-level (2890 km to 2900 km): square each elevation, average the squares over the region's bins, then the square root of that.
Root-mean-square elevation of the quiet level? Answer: 36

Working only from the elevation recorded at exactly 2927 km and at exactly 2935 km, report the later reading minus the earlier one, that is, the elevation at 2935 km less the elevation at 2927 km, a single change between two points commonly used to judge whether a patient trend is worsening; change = 13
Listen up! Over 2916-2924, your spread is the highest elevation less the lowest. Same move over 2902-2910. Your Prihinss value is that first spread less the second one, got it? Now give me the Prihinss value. -5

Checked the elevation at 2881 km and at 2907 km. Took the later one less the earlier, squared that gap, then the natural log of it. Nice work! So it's 3.0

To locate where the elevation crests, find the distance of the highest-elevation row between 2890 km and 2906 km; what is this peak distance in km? 2891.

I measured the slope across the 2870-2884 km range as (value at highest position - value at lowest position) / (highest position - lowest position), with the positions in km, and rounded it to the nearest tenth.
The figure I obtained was 0.3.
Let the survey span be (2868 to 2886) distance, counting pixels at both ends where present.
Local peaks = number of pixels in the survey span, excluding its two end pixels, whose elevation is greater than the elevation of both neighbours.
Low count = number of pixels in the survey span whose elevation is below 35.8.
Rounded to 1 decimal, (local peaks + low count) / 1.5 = 5.3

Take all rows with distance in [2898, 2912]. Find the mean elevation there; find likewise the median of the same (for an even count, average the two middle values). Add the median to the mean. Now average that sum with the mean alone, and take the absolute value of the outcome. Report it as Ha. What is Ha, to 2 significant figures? 44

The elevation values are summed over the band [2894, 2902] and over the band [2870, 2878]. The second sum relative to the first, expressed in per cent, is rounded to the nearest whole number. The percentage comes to 81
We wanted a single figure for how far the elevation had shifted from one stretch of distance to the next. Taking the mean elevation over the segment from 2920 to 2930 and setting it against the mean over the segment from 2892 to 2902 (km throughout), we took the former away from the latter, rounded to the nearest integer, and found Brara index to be 16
